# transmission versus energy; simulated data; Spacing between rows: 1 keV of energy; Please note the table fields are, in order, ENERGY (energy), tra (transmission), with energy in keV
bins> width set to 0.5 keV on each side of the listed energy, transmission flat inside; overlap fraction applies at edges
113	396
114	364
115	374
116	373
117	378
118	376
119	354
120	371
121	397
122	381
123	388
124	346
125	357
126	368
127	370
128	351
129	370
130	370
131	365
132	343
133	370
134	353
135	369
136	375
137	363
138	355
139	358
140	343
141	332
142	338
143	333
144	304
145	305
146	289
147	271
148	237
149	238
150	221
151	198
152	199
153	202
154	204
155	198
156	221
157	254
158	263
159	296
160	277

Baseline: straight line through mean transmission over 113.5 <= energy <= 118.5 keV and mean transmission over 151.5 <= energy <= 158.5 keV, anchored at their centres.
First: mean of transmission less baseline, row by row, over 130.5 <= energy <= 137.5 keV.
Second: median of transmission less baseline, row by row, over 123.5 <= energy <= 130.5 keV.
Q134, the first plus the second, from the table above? 94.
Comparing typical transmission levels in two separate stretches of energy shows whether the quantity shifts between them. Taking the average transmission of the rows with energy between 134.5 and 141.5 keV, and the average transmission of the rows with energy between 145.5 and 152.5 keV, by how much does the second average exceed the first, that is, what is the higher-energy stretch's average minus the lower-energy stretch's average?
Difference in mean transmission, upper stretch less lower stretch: -120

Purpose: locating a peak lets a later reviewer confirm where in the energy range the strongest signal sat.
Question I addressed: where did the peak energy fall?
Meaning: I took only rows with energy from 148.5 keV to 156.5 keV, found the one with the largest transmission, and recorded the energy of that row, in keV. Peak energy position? 149 keV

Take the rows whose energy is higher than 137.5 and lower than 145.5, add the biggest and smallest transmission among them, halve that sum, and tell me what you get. 331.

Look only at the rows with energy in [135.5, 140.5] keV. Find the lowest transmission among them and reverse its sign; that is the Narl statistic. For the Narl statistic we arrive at -343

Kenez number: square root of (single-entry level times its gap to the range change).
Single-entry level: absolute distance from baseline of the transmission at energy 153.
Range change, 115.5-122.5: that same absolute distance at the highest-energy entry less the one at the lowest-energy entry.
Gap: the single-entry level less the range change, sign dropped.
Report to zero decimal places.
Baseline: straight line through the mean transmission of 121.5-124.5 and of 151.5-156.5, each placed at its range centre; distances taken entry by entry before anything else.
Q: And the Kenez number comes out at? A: 18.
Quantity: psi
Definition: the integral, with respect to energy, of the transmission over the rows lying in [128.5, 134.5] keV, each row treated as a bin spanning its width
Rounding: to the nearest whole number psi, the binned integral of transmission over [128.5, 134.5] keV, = 2171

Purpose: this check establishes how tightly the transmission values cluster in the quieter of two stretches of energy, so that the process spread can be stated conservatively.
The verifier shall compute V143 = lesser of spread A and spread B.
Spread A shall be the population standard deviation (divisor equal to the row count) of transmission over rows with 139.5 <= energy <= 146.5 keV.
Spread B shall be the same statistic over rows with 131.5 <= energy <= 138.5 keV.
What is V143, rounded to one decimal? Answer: 10.5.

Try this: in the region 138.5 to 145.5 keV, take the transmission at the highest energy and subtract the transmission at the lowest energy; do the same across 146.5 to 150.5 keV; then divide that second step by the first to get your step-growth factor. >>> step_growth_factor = 1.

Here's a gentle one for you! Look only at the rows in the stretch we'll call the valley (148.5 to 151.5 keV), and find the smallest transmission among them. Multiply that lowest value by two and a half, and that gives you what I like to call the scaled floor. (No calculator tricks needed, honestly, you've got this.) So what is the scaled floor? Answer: 495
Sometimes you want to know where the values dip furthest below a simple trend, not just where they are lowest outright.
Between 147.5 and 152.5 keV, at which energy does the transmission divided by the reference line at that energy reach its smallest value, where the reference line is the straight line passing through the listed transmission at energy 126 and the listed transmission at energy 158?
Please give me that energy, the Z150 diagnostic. 151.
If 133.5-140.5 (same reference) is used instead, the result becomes 134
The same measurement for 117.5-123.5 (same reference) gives 119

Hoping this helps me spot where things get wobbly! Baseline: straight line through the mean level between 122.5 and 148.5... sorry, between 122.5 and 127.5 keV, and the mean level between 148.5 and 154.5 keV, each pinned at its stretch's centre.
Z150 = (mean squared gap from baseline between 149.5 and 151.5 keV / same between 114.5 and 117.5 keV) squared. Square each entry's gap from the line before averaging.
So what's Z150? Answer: 0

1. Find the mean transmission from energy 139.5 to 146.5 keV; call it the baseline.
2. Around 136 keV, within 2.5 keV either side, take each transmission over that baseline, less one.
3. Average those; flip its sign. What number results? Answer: -0.13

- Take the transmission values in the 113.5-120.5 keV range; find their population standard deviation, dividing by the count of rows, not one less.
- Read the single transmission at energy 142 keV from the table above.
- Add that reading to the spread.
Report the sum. 346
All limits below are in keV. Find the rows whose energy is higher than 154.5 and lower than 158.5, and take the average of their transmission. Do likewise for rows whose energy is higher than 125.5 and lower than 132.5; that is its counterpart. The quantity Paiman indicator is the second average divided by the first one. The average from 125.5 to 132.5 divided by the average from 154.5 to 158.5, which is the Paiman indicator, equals 1.55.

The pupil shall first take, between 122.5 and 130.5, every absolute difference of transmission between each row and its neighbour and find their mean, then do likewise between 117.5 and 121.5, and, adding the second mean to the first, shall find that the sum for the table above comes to 36.5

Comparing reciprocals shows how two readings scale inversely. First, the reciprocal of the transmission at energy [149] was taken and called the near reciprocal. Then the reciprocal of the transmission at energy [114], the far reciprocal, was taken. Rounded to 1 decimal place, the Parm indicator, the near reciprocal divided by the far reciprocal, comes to 1.5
